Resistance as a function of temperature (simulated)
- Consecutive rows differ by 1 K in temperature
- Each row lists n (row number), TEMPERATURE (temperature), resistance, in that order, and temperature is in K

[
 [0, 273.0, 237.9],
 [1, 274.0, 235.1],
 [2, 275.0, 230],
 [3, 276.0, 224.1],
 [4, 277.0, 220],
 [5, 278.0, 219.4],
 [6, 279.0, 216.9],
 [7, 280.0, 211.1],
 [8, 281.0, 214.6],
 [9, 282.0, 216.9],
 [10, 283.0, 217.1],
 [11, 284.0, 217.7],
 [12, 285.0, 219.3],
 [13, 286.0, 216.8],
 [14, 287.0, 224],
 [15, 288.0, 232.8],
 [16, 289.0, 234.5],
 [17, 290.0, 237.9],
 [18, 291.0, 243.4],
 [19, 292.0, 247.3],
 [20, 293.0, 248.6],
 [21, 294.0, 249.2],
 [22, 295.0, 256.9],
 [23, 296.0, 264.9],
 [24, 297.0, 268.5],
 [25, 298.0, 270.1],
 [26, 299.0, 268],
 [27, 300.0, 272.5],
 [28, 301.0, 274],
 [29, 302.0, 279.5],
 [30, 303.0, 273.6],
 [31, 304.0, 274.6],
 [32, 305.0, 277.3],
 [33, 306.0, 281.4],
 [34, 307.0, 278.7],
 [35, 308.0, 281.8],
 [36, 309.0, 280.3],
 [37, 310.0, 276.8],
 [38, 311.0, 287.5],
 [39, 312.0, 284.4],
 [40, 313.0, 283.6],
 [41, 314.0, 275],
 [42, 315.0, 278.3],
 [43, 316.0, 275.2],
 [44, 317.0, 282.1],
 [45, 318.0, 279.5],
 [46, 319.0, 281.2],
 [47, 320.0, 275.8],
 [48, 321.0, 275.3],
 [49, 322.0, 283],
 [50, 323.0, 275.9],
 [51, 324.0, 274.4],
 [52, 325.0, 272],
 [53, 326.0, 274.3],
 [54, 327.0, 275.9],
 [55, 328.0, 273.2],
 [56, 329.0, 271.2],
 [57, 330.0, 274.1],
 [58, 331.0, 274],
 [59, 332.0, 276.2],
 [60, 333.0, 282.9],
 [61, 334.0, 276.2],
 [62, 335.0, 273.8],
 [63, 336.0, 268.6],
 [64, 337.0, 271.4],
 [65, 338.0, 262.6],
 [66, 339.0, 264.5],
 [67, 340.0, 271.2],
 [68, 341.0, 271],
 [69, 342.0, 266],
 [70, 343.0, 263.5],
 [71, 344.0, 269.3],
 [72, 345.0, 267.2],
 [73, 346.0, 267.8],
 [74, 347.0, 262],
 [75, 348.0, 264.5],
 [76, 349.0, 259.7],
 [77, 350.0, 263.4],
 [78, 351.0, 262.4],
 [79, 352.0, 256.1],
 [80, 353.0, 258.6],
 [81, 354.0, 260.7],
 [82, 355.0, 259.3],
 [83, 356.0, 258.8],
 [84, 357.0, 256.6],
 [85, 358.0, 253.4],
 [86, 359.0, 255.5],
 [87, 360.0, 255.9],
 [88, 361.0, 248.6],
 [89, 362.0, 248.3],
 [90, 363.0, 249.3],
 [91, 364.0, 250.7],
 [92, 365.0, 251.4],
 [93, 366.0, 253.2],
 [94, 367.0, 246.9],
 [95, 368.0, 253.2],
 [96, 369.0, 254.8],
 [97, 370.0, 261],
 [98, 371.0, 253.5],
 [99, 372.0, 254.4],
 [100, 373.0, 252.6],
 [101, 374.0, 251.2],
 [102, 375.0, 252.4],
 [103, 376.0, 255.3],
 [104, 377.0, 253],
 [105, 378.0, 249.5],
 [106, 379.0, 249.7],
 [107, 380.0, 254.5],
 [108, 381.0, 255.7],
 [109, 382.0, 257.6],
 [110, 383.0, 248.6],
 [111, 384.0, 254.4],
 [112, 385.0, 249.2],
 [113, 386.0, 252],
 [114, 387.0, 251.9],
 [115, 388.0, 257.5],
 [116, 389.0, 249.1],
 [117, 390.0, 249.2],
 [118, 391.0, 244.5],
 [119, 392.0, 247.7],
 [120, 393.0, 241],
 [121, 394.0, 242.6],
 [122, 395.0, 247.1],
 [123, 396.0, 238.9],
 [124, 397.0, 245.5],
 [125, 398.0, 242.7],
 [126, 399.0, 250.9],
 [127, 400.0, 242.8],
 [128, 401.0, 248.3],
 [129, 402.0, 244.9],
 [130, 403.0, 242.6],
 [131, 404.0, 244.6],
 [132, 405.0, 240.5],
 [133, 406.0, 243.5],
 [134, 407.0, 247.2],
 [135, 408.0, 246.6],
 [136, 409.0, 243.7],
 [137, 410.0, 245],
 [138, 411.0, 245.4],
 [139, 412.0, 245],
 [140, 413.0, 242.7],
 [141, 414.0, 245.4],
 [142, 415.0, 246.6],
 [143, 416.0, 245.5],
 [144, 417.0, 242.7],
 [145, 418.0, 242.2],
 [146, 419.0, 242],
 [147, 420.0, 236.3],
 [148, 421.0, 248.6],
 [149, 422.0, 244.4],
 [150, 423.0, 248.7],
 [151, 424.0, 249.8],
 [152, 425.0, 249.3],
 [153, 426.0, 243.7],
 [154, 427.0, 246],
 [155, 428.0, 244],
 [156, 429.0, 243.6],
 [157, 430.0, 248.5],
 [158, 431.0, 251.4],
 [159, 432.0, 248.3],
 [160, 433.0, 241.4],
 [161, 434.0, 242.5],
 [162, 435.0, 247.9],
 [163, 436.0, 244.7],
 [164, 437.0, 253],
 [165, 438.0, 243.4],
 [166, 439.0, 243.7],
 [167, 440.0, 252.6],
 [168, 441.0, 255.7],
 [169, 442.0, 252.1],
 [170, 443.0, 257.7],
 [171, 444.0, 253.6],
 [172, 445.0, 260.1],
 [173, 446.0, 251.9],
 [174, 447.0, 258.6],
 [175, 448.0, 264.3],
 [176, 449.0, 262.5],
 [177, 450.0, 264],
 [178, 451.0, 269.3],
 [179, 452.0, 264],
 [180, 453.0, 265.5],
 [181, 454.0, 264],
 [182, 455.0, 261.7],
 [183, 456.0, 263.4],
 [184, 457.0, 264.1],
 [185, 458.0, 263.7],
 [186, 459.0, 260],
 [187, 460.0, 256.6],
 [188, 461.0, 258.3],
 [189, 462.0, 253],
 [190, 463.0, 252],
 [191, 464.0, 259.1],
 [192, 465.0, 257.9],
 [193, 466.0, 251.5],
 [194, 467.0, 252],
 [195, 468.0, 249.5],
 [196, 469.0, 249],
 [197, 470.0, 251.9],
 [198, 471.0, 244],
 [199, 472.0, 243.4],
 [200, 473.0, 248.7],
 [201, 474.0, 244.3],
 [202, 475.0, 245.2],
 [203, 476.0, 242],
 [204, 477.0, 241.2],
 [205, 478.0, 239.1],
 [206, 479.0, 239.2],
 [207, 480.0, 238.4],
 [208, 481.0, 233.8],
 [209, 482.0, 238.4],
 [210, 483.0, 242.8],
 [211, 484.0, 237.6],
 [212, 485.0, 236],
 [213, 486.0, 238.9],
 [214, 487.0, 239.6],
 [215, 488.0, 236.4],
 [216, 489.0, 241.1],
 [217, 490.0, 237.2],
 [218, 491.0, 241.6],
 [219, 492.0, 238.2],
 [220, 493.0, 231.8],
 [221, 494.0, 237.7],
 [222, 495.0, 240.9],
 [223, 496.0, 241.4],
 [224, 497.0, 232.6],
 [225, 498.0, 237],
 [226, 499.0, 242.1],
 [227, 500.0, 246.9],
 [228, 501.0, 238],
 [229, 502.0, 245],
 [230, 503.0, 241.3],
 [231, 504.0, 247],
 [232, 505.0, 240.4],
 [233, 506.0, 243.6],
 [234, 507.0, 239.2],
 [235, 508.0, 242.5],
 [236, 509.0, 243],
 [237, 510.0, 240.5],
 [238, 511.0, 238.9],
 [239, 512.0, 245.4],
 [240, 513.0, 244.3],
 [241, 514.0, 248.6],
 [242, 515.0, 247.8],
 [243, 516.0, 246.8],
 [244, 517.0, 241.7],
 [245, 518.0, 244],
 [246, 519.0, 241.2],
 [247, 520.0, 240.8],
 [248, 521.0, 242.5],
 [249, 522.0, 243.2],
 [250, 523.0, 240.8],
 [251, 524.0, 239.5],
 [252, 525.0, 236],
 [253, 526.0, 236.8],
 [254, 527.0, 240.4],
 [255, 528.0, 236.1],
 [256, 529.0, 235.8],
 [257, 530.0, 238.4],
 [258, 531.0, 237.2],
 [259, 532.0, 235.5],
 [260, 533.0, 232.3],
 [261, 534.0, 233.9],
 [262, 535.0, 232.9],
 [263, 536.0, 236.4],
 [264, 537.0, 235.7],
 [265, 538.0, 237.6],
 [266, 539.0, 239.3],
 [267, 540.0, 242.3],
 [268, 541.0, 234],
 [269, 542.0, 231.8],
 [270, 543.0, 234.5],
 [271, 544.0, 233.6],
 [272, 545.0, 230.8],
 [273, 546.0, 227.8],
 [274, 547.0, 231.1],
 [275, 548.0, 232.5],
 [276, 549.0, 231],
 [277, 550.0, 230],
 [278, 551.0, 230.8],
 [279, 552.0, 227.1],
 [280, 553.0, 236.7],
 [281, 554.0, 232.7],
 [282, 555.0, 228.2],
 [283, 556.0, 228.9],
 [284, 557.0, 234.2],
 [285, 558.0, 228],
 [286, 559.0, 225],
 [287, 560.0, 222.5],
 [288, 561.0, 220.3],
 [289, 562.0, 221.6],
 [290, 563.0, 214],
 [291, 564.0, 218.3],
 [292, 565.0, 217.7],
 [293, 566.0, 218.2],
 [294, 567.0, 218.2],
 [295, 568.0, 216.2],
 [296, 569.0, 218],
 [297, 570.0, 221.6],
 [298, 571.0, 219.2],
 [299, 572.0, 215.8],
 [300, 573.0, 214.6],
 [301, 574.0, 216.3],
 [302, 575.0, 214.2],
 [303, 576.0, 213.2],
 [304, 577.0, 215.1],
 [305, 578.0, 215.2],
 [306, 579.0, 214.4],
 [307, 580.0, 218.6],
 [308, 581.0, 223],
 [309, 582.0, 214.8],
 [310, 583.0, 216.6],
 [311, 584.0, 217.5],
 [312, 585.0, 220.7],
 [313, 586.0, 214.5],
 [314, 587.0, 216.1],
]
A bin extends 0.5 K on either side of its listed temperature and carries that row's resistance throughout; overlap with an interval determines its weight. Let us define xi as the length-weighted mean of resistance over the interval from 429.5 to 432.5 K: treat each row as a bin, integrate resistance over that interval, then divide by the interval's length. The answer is 249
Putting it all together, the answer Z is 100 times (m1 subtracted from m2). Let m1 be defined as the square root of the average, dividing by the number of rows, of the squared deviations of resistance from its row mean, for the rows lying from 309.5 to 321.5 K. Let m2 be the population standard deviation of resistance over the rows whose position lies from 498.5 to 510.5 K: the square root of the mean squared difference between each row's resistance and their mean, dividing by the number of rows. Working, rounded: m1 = 4.01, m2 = 2.7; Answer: -130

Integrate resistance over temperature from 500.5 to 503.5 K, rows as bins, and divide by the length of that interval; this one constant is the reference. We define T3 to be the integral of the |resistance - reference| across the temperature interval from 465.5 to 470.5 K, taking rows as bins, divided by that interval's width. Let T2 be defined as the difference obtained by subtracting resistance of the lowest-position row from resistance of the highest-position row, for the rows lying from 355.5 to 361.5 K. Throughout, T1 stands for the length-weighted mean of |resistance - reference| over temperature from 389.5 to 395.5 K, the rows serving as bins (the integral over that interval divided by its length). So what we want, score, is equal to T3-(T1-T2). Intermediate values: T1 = 4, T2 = -10.2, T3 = 9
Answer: -5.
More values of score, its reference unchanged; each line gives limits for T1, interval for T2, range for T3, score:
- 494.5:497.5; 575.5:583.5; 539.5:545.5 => 7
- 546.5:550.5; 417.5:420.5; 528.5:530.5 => -12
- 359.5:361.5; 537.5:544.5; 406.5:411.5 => -11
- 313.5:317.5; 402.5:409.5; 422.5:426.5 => -29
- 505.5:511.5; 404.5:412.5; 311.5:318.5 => 41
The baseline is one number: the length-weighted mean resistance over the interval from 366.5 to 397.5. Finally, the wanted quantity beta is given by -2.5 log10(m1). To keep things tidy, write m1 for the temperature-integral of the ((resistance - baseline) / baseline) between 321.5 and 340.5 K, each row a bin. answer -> -0.6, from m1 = 1.7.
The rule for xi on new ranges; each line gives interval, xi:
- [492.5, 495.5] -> 237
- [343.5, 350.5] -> 265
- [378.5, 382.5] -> 254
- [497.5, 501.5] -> 241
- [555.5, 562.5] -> 226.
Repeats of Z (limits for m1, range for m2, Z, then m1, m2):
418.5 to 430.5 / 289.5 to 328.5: 802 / 3.75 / 11.8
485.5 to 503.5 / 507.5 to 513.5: -148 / 3.67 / 2.2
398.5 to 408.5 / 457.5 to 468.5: 130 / 2.93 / 4.2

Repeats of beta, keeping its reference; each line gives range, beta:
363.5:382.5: 1.9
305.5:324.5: -0.8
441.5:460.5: 0.3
